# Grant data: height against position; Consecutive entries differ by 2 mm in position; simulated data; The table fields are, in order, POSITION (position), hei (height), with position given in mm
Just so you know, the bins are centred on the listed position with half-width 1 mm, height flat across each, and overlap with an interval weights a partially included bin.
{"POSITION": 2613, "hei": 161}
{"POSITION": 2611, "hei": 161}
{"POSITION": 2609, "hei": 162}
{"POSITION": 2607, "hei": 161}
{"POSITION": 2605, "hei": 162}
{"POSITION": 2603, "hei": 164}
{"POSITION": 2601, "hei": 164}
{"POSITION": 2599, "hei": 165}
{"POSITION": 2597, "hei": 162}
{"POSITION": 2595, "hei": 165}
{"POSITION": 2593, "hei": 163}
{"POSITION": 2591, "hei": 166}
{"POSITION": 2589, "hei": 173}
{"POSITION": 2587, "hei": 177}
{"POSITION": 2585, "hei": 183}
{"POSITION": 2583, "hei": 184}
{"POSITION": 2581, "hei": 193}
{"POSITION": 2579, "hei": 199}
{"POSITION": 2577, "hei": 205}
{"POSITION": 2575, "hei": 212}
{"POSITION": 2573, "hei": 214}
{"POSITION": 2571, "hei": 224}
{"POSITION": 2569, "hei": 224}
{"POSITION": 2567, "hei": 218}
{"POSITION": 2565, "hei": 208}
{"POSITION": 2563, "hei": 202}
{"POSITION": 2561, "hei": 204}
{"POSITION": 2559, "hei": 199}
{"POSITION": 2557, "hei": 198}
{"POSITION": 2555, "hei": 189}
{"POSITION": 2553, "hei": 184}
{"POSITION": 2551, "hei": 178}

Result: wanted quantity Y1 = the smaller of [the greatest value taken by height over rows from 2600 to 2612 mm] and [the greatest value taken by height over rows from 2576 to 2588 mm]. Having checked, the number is 164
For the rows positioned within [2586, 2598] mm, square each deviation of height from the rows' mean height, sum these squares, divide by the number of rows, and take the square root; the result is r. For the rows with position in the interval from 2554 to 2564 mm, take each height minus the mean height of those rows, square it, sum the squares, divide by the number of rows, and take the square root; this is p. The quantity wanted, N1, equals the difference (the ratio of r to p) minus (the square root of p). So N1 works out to -1.2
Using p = 5.2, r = 5.5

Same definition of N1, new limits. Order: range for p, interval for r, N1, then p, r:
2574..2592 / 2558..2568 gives -3.3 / 14.5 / 6.6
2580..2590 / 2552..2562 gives -1.5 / 6.8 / 7.2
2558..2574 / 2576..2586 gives -2.1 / 9.2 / 8.5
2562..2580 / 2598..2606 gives -2.8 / 8.6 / 1.1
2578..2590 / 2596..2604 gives -2.9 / 8.9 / 1.1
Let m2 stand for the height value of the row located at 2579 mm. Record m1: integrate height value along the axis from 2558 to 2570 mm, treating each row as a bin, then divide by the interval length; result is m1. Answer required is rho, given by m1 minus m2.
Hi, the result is 10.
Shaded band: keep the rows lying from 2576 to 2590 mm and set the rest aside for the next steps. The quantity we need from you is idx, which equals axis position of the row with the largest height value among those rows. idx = 2577 mm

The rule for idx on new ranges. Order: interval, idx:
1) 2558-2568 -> 2567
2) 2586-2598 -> 2587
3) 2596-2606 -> 2599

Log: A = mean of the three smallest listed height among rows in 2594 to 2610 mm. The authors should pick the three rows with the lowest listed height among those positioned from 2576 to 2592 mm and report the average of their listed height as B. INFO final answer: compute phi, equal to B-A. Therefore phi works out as 10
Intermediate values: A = 162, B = 172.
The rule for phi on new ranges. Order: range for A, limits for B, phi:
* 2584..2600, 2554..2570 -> 32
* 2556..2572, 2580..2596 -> -35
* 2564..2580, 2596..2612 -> -43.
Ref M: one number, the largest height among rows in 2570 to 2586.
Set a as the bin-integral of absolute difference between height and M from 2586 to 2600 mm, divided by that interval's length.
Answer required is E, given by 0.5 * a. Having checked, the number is 28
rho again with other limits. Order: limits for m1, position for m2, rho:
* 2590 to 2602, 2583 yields -20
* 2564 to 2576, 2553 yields 33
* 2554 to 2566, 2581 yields 7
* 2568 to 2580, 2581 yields 20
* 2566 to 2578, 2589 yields 43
